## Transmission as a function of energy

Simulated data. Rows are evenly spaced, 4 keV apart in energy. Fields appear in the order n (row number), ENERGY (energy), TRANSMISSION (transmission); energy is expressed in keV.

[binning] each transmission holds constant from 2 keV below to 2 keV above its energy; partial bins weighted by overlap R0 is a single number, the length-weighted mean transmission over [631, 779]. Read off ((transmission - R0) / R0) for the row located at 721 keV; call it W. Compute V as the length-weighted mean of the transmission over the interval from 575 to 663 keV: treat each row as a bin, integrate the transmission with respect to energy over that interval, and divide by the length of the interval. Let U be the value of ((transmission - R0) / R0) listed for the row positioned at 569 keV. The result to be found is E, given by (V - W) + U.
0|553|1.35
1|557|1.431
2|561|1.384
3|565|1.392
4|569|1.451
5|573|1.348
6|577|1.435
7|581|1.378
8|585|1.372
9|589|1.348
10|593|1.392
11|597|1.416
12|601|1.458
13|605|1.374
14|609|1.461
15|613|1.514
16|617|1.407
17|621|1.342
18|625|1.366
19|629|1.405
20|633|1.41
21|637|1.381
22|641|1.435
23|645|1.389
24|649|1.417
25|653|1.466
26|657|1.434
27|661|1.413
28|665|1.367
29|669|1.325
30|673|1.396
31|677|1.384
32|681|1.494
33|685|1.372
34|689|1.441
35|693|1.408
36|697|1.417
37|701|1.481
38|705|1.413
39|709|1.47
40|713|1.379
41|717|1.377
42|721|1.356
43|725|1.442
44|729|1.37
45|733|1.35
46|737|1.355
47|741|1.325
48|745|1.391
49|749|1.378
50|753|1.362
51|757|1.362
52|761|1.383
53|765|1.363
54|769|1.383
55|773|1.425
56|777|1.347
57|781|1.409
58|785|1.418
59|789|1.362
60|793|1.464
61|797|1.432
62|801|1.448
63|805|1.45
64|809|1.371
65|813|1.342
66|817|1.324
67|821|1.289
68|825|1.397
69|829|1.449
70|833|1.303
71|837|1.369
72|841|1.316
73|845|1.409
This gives 1.48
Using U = 0.039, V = 1.41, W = -0.029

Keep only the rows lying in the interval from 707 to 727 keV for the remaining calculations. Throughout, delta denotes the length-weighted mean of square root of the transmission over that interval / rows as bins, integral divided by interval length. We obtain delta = 1.19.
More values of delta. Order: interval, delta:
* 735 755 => 1.17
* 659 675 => 1.17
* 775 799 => 1.19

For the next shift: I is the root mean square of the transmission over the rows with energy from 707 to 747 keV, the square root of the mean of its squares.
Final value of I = 1.38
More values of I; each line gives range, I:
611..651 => 1.41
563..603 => 1.40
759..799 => 1.40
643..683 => 1.41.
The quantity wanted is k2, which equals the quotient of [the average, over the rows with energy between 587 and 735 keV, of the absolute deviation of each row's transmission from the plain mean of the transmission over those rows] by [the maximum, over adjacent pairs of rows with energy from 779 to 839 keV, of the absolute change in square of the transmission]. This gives 0.089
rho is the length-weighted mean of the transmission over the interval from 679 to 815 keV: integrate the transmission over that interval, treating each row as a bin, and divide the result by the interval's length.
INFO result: 1.40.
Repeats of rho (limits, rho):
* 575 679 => 1.40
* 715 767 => 1.37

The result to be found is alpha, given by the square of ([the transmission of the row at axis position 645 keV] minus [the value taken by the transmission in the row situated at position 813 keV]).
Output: 0.0022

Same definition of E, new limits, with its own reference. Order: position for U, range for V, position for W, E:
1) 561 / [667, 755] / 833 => 1.45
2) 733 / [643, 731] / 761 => 1.39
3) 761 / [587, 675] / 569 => 1.36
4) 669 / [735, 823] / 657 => 1.30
